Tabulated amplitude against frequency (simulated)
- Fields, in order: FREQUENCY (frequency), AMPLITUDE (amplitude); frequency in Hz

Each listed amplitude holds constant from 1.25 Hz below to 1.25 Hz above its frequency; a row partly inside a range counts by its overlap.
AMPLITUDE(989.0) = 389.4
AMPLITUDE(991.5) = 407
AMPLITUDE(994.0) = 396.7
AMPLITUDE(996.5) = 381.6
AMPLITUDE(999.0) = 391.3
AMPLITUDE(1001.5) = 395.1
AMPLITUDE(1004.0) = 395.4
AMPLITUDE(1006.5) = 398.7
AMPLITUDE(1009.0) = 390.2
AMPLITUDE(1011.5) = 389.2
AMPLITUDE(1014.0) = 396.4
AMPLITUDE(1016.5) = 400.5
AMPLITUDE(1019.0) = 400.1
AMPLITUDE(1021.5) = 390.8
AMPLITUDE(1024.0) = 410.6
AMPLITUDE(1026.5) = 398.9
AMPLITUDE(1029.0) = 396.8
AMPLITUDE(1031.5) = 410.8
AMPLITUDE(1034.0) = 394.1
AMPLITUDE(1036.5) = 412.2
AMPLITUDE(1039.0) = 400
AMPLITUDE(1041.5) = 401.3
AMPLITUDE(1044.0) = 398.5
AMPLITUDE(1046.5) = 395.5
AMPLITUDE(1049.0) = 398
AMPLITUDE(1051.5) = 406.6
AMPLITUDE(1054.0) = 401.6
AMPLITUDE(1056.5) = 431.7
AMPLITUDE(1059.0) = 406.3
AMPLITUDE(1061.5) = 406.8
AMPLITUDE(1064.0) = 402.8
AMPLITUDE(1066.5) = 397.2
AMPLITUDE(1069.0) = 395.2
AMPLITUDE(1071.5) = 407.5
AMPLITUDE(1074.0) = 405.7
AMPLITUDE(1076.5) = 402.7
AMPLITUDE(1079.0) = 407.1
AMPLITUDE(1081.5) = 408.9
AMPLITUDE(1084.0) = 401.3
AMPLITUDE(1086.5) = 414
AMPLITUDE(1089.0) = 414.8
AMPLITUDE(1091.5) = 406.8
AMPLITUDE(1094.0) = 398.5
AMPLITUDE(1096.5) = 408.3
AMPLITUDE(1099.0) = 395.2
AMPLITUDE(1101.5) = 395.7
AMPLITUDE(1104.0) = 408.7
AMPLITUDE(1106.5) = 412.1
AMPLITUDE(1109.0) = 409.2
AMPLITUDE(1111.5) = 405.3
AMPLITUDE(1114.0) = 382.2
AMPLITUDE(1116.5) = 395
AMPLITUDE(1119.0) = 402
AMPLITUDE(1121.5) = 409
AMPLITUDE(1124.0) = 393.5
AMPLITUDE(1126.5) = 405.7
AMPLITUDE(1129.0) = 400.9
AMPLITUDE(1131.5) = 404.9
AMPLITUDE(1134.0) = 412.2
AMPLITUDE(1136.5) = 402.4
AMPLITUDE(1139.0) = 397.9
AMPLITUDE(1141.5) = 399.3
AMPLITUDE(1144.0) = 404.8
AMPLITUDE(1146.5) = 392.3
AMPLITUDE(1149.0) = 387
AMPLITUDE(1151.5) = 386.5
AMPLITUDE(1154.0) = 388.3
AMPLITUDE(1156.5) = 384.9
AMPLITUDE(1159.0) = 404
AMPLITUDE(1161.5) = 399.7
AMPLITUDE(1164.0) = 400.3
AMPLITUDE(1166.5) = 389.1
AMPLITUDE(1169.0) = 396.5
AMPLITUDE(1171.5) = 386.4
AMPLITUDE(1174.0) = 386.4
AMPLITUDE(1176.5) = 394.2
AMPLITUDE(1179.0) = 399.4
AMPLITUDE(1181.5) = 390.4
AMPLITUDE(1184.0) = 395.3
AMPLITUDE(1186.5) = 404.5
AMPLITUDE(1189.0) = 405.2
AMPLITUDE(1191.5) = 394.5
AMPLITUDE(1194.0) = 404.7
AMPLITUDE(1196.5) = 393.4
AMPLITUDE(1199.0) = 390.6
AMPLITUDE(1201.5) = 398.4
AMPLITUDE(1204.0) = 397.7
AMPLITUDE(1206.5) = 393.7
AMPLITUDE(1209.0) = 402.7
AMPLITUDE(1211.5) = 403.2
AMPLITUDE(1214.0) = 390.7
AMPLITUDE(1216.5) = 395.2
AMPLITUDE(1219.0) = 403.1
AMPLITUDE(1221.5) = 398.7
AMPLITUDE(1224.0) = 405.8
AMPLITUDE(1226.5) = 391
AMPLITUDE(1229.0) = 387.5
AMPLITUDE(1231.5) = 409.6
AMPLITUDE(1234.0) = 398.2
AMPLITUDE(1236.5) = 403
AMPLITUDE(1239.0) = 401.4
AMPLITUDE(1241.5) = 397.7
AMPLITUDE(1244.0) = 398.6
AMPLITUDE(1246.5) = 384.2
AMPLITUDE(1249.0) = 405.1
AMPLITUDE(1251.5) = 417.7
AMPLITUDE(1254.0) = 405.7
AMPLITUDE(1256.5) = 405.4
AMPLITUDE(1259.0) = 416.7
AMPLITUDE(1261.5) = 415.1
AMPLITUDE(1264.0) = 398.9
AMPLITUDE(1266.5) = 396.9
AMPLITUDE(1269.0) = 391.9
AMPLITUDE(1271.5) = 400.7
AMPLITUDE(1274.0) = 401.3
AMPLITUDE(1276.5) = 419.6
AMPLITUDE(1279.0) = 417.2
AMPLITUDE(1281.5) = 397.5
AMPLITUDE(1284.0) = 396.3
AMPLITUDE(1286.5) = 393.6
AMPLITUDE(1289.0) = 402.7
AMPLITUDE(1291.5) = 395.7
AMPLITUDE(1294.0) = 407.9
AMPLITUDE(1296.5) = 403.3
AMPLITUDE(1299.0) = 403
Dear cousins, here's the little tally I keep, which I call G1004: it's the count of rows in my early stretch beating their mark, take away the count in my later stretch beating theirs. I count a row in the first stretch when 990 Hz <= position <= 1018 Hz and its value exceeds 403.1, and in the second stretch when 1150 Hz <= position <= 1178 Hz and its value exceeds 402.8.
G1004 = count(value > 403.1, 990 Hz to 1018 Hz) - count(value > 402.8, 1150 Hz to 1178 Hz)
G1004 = 0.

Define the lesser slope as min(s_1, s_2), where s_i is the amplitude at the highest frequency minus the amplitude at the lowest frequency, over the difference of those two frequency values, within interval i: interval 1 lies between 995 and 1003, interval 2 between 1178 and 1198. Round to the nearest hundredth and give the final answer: -0.34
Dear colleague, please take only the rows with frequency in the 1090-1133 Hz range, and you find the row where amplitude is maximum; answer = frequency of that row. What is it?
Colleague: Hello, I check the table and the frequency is 1106.5 Hz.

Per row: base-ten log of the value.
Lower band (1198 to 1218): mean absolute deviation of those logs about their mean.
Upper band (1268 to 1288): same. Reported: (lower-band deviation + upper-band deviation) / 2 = 0.0065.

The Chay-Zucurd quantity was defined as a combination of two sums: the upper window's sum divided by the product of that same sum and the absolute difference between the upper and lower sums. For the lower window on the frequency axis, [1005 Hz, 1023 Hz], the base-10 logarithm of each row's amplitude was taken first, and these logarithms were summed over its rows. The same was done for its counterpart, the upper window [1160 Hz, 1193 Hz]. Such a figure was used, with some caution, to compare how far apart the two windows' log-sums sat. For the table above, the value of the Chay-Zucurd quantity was 0.064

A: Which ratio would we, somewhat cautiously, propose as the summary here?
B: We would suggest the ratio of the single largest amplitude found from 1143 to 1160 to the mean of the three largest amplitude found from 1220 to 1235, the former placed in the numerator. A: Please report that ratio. 1.00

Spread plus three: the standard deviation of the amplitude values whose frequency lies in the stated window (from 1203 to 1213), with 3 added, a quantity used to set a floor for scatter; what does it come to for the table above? 7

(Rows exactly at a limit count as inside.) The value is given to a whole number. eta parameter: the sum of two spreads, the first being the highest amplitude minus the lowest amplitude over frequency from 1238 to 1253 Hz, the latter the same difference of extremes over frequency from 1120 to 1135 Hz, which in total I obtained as 52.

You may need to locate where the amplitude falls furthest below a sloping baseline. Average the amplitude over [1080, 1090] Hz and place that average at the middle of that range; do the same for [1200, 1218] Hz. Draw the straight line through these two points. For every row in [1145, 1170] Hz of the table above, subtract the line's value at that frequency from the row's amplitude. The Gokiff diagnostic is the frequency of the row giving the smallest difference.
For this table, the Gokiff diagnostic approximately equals 1156.5 Hz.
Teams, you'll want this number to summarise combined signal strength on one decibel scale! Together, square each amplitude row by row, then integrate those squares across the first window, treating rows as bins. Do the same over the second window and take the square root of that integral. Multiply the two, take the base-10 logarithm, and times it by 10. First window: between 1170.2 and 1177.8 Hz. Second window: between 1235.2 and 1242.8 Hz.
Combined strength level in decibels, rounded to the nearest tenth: 91.0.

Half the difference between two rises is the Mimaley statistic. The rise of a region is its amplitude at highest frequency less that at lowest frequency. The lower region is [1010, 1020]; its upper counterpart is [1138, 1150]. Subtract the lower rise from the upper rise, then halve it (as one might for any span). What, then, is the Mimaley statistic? -10.9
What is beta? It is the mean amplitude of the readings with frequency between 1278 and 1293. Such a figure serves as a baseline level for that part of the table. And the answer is 400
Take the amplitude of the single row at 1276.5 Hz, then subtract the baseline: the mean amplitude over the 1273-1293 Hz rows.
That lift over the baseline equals 17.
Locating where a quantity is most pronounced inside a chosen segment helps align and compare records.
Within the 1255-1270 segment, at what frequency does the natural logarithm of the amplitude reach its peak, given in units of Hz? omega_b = 1259.0 Hz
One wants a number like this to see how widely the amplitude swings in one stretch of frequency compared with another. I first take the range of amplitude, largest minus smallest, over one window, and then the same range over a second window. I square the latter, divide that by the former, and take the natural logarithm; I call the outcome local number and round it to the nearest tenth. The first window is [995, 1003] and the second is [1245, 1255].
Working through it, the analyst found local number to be 4.4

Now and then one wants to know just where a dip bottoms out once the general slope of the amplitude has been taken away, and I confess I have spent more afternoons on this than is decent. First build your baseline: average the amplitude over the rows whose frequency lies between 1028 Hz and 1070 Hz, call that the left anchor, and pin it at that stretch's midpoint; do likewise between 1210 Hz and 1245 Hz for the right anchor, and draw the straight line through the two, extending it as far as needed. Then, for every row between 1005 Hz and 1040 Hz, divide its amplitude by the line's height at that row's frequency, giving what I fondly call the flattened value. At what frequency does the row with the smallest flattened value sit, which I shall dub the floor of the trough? 1011.5 Hz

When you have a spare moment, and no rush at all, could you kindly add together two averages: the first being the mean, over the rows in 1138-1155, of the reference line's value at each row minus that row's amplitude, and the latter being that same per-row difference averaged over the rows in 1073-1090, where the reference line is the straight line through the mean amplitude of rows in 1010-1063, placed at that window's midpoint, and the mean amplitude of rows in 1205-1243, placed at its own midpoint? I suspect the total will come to 0.1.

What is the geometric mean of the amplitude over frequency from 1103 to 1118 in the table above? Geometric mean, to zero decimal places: 402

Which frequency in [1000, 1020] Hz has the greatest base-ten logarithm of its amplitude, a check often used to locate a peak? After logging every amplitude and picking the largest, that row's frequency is 1016.5 Hz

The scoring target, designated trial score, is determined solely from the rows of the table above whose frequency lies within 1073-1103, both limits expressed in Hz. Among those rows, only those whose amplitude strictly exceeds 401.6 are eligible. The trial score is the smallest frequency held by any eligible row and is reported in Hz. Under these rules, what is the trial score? 1074.0 Hz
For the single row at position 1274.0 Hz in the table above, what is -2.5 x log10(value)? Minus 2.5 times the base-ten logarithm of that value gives -6.51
